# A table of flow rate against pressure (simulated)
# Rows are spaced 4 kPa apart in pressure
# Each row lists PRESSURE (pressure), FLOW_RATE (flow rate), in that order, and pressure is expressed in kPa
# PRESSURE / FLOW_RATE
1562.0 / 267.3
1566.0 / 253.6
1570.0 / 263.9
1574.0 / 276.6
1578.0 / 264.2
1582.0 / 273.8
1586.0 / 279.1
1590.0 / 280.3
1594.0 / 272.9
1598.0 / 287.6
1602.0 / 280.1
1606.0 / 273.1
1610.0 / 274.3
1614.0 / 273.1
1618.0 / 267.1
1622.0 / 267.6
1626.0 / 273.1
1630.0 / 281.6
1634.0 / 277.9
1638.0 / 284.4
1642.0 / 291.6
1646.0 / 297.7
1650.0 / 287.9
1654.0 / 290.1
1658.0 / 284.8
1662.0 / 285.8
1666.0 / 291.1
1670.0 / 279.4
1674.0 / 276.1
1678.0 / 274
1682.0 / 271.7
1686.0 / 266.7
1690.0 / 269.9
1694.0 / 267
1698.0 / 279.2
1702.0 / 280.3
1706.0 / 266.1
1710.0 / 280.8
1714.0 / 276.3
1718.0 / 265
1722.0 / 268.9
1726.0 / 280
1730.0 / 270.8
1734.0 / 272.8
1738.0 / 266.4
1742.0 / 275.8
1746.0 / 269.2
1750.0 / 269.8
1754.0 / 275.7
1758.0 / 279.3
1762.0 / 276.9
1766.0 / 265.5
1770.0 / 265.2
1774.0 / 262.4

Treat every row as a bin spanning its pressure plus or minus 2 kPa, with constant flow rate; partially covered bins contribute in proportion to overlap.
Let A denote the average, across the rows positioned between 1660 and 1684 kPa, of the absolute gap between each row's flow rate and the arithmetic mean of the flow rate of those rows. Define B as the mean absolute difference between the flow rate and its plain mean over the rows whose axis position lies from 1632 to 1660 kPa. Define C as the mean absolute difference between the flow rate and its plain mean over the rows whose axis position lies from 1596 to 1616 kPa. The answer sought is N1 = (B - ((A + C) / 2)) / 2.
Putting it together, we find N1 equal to -0.4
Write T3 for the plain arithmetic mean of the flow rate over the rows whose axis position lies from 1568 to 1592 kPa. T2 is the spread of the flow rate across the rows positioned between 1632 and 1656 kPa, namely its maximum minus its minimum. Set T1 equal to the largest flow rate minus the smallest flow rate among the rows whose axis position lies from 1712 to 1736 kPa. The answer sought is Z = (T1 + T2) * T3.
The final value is 9500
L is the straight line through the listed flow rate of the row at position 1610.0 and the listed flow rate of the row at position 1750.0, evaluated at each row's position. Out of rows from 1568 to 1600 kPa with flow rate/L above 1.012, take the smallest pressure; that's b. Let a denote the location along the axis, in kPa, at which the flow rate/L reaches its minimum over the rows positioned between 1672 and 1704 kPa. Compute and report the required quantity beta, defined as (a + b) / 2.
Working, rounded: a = 1686.0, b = 1586.0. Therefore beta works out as 1636 kPa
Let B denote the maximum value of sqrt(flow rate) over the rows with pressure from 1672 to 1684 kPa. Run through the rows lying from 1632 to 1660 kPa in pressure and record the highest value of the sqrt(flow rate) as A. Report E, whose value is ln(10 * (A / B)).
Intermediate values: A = 17.3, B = 16.62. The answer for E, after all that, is 2.34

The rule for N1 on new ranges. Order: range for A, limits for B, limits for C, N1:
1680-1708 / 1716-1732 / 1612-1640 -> -0.3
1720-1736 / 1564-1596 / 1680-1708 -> 1.7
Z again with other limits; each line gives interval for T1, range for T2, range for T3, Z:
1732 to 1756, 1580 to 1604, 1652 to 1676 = 6858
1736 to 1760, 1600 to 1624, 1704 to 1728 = 7067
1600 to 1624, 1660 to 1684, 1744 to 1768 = 8837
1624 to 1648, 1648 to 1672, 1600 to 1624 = 9894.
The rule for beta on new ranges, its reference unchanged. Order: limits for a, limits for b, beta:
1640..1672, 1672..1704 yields 1672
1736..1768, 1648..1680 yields 1708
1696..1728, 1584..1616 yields 1652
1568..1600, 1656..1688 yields 1614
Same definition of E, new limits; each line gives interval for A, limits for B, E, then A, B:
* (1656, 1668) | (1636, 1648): 2.29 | 17.1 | 17.25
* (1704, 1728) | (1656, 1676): 2.28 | 16.8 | 17.06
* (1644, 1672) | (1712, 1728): 2.33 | 17.3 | 16.73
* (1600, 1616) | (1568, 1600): 2.29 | 16.7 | 16.96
